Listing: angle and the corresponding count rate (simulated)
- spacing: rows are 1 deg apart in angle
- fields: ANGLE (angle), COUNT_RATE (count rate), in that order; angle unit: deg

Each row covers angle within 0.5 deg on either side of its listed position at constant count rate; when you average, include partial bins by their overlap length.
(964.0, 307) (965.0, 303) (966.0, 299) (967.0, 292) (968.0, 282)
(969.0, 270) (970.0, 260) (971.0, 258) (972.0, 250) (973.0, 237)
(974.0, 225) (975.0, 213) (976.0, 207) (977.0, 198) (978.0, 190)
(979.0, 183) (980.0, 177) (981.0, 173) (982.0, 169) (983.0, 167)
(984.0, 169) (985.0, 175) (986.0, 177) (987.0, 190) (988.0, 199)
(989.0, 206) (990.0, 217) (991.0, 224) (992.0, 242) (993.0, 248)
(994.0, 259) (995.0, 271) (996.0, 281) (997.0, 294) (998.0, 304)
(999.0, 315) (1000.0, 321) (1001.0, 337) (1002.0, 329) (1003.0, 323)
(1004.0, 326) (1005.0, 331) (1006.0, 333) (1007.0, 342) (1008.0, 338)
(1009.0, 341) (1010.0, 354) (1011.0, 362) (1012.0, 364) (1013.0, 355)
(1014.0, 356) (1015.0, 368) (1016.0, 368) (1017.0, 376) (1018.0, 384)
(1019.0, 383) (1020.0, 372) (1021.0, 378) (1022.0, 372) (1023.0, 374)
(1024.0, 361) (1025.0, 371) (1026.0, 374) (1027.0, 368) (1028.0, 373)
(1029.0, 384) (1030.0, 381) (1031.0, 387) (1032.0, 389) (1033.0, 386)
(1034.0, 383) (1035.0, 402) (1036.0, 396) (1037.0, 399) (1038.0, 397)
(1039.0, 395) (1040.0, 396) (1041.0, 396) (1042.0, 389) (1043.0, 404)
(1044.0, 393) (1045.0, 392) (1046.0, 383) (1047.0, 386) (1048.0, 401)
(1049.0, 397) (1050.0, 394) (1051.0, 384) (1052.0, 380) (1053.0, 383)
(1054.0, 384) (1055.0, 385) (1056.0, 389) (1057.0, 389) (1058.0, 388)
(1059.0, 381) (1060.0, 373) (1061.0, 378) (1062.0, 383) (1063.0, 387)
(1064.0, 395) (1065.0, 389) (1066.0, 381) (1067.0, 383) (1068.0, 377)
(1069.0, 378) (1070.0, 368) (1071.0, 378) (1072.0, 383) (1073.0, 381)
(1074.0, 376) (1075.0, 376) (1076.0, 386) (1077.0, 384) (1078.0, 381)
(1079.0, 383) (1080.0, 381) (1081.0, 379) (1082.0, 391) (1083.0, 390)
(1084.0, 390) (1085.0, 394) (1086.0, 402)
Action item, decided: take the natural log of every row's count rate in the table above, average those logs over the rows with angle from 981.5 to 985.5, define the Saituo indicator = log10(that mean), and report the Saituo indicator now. 0.711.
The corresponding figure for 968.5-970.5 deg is 0.747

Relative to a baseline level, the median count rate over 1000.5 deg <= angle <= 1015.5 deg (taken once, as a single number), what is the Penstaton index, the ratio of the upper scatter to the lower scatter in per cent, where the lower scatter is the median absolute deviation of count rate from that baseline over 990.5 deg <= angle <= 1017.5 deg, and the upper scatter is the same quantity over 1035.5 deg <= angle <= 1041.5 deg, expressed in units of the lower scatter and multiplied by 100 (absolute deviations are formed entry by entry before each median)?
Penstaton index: 262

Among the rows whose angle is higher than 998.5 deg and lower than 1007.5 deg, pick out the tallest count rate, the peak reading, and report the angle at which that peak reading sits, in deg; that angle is 1007.0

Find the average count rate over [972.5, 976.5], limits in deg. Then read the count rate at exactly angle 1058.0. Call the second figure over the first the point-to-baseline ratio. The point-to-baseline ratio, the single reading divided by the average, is 1.8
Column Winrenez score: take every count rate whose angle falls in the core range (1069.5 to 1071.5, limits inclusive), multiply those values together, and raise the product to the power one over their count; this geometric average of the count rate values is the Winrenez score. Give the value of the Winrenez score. 373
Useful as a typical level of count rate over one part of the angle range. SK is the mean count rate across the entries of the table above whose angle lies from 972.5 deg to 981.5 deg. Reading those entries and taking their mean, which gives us 200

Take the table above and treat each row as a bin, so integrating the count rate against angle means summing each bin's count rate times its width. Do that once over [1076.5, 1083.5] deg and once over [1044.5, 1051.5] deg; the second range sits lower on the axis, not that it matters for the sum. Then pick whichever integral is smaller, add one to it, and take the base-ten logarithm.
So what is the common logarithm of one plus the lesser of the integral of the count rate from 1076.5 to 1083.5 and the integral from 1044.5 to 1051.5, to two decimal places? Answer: 3.43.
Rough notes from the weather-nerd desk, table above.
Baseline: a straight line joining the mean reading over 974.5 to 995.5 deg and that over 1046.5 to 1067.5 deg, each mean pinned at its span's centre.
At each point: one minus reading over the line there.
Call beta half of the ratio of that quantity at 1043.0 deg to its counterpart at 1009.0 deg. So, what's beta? 0.261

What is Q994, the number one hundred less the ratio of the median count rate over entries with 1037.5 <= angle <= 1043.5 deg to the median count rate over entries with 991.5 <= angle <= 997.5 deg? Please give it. 98.5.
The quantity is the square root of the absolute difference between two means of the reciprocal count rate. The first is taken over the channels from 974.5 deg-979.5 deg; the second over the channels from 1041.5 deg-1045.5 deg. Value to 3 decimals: 0.050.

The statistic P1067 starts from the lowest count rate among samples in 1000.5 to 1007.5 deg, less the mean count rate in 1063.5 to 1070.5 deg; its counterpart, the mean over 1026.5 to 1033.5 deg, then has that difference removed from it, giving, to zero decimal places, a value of 440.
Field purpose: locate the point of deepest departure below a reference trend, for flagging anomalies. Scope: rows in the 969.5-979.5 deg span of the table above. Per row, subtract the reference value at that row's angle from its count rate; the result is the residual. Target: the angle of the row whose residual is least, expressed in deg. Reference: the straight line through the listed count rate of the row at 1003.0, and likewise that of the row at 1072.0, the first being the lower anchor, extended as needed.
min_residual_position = 979.0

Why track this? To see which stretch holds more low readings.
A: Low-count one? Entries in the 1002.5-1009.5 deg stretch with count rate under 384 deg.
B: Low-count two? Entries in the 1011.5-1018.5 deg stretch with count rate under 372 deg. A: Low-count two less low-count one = -2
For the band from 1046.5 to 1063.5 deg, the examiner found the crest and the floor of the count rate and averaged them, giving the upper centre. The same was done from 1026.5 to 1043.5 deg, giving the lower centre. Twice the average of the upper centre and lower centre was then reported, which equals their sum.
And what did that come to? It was 773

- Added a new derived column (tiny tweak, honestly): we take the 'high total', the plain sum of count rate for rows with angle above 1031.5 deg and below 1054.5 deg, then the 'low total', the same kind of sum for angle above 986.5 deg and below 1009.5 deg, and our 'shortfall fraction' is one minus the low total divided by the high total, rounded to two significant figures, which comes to 0.27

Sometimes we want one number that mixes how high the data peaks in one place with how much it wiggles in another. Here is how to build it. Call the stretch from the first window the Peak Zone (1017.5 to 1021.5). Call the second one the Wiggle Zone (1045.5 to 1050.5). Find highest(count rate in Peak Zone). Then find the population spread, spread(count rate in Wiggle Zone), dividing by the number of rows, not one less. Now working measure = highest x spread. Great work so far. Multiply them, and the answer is 2586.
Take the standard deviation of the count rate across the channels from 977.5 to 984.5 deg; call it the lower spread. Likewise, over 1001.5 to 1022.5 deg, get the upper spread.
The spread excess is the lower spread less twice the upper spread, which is -31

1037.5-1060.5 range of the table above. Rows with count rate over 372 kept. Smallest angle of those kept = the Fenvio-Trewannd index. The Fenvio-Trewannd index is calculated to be 1038.0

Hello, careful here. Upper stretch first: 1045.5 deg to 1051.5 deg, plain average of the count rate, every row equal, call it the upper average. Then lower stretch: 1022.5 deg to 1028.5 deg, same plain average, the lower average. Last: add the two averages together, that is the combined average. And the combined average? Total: 761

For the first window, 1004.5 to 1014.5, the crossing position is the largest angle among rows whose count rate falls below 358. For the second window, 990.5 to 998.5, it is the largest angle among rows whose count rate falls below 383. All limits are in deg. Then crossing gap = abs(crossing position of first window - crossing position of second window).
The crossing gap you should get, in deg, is 16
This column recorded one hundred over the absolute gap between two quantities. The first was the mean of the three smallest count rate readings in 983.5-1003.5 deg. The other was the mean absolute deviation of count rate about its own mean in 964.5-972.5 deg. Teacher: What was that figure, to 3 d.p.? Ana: 0.639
